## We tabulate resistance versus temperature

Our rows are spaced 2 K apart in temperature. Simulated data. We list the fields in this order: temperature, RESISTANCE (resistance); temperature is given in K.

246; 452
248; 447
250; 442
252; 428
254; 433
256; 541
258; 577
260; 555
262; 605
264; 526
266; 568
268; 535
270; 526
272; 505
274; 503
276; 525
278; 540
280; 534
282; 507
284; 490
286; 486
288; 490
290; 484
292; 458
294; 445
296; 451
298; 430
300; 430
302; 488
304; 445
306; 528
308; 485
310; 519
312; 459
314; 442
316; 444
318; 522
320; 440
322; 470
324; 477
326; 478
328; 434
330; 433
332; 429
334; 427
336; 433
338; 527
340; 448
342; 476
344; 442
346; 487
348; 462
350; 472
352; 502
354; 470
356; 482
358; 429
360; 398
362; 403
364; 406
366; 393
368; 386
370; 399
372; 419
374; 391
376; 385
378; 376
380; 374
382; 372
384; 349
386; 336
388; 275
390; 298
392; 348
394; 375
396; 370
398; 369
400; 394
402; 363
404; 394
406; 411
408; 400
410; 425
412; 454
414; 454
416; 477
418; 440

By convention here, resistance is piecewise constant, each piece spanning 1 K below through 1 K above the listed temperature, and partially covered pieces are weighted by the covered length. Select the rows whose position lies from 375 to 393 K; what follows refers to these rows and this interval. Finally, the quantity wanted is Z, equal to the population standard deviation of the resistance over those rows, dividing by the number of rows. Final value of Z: 35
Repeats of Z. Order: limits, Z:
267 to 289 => 19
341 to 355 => 17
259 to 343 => 44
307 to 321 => 33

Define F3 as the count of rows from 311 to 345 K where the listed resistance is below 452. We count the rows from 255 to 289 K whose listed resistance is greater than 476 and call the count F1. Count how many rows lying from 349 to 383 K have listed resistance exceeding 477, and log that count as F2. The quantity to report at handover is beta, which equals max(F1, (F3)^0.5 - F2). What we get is 17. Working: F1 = 17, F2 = 2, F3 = 10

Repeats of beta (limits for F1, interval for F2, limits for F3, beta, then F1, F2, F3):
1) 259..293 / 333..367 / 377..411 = 16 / 16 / 4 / 17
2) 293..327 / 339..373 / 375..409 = 7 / 7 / 3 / 17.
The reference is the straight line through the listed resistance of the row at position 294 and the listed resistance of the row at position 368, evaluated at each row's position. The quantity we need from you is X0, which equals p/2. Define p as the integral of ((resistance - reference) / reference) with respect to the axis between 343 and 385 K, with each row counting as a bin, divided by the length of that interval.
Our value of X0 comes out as 0.037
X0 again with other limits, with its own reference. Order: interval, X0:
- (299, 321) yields 0.047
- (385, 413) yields 0.016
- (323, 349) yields 0.057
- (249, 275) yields 0.052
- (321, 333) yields 0.041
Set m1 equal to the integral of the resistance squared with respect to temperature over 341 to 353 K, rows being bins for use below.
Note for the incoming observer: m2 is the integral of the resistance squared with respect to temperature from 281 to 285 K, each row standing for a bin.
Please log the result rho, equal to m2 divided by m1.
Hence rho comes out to 0.4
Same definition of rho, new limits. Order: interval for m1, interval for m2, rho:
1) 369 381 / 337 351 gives 1.7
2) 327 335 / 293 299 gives 0.8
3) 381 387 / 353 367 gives 3.4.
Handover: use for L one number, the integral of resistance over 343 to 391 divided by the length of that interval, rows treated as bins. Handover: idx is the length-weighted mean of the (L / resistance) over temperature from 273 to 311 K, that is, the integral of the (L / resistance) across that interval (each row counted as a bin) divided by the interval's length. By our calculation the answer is 0.84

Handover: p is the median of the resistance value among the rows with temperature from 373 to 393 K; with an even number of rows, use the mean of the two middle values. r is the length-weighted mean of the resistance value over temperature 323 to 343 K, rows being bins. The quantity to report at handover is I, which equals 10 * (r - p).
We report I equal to 957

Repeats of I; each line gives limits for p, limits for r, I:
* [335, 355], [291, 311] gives -31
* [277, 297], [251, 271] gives 414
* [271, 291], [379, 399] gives -1574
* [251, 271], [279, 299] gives -605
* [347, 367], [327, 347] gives 81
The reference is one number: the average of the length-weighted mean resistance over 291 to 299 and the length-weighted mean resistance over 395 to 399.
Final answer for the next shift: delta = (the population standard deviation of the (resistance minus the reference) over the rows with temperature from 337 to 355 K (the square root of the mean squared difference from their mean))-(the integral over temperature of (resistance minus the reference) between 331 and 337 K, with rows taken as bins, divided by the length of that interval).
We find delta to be 3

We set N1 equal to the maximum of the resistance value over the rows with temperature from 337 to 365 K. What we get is 527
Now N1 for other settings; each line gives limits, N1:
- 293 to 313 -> 528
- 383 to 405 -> 394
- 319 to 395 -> 527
